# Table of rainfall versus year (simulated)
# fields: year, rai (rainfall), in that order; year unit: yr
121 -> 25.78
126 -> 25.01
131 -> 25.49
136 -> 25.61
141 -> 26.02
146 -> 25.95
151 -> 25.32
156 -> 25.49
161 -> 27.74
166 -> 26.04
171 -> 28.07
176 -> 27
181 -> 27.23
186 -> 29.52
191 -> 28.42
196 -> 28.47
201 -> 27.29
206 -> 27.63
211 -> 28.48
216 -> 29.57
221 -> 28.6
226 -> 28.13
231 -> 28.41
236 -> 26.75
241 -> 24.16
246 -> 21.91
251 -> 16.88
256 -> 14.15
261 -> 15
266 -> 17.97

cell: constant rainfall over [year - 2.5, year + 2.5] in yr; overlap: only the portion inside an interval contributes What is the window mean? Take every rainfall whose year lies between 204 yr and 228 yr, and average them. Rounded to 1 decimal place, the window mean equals 28.5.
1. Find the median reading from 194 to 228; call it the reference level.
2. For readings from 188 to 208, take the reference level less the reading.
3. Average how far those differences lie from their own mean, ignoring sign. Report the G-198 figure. 0.49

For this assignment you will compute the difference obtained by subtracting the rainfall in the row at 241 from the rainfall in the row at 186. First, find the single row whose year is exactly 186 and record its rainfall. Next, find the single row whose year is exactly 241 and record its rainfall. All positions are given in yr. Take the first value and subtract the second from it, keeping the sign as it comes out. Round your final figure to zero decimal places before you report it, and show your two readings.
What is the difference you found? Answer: 5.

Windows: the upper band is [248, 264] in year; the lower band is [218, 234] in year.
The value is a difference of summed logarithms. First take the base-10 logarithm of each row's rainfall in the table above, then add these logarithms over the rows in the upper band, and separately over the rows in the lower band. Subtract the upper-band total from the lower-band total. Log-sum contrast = 0.80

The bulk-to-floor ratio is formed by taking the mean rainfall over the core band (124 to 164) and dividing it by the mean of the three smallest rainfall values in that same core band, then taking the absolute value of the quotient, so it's 1.02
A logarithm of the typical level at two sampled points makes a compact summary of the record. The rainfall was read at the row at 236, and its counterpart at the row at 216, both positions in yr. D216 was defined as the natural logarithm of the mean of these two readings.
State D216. 3.34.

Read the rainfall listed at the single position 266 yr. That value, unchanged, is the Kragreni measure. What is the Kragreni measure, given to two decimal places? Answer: 17.97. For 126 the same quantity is 25.01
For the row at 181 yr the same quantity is 27.23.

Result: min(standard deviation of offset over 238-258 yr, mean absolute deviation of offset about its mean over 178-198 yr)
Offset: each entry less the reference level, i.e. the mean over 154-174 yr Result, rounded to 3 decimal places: 0.590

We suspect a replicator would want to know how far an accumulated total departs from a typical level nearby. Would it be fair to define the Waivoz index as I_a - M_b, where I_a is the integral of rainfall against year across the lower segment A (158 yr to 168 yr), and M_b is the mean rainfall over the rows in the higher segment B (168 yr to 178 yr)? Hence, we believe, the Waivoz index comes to 241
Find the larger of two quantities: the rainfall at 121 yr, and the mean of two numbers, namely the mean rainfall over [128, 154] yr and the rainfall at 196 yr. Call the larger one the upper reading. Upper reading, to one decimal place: 27.1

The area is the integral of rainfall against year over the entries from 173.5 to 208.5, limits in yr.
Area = 978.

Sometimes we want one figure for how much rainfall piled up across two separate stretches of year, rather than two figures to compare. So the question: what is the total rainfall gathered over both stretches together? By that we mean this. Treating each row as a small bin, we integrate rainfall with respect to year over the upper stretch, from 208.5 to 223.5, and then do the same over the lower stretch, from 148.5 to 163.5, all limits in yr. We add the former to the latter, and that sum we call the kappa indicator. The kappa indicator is 826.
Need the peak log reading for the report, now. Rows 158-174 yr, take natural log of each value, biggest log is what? 3.33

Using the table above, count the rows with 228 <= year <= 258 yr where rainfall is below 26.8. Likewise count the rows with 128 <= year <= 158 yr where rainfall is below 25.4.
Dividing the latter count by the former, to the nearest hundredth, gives 0.20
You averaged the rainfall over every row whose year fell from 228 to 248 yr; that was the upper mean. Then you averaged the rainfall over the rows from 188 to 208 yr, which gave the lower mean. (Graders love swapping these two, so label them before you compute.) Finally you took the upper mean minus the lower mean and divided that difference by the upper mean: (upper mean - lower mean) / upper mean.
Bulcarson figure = -0.10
